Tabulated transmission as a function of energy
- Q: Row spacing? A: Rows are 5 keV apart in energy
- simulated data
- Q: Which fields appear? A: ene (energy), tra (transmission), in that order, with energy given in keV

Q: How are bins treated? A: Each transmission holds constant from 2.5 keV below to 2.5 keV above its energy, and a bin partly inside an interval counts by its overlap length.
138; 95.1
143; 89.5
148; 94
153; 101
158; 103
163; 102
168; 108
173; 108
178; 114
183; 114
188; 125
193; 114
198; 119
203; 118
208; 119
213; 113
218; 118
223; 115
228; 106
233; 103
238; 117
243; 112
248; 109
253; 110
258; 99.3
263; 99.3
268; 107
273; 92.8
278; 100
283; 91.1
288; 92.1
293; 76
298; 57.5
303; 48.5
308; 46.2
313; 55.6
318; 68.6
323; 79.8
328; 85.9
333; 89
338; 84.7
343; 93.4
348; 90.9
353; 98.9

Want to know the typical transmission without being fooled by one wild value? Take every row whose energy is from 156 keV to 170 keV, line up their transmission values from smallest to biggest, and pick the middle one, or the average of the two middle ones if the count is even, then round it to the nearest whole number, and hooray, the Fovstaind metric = 103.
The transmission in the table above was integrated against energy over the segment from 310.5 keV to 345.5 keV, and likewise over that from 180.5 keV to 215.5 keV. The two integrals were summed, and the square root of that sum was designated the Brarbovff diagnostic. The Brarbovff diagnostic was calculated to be 83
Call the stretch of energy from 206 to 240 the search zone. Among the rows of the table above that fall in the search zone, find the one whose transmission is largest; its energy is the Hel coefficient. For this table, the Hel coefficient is 208 keV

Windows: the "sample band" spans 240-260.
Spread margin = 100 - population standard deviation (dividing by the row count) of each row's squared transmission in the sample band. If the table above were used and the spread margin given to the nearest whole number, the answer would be -930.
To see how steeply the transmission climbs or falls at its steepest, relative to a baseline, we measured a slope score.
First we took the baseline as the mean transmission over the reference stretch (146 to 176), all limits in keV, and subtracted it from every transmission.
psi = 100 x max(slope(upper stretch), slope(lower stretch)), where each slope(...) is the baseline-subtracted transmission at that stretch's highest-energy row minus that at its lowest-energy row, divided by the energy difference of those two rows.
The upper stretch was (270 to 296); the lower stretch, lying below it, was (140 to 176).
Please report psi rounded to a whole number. 62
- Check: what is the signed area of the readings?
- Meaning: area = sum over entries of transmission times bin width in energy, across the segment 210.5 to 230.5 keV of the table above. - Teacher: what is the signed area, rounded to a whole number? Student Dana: 2260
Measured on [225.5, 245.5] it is 2190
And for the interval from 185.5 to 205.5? 2380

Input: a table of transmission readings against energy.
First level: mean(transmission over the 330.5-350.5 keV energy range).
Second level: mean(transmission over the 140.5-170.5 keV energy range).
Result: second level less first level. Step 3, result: 10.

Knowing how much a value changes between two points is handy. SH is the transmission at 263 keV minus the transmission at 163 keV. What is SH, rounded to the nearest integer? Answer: -3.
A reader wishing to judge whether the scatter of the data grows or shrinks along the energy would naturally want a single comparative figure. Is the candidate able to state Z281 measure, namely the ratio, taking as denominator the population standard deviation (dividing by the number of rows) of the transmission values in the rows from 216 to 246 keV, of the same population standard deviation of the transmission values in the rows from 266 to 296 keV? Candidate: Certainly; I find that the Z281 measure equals 1.7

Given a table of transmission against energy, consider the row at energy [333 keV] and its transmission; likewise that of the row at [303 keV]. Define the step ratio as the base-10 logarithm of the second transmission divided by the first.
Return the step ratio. -0.26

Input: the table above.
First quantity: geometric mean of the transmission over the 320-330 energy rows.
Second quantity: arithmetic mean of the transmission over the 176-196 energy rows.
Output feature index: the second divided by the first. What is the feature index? 1.41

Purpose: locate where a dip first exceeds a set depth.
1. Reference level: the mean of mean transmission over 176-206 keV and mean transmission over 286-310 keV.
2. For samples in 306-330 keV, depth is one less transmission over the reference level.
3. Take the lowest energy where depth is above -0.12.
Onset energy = 308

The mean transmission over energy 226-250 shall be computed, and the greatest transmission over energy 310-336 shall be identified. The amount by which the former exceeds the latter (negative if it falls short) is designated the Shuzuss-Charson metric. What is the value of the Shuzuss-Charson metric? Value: 20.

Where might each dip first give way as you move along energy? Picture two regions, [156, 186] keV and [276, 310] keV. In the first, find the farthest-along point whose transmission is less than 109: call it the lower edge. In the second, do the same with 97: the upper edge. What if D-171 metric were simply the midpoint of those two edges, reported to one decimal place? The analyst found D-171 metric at 240.5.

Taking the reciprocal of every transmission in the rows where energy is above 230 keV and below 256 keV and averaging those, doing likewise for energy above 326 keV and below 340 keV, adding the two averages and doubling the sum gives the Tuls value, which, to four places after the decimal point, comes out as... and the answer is 0.0413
